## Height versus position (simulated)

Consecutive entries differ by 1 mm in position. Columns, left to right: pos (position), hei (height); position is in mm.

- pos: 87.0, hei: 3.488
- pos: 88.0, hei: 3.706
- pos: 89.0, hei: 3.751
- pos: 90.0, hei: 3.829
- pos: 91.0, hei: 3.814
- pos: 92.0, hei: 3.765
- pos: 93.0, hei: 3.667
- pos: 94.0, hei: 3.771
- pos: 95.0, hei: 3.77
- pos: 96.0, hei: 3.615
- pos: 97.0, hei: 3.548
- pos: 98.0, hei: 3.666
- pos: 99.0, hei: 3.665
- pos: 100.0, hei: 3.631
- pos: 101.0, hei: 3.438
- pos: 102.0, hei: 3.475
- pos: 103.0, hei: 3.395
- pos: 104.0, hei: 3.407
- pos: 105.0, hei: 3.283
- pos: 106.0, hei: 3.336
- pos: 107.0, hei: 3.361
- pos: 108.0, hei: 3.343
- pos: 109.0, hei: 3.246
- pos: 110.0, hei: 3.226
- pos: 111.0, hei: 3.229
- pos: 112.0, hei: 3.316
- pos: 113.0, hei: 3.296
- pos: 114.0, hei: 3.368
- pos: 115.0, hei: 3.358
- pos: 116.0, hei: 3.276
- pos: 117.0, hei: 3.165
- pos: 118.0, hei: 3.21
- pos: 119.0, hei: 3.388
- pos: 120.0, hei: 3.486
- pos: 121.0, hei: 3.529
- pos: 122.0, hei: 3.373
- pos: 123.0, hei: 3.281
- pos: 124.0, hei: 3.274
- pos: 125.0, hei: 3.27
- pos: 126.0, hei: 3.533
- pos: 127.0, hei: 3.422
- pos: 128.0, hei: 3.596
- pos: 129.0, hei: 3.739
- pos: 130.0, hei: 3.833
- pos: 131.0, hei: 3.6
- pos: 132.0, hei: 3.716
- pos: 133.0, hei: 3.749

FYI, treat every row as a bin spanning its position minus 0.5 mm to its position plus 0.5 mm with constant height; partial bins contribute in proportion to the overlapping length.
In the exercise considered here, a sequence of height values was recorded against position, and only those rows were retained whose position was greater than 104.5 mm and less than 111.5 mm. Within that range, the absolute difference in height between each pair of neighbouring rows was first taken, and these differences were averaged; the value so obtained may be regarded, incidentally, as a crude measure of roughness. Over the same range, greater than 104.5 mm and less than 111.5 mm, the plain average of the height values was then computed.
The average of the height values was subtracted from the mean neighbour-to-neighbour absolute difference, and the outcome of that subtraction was -3.25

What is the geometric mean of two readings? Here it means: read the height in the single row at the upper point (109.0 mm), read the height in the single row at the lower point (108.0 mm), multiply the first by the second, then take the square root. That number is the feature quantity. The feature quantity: 3.29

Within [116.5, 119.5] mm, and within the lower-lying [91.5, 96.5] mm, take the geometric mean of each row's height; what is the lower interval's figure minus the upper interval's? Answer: 0.46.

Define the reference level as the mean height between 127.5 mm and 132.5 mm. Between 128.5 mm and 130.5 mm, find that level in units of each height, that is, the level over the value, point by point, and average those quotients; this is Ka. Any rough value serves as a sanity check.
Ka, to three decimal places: 0.977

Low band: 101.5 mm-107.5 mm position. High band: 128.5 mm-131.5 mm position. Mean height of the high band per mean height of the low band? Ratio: 1.10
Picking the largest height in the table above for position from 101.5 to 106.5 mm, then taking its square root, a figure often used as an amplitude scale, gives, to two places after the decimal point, 1.86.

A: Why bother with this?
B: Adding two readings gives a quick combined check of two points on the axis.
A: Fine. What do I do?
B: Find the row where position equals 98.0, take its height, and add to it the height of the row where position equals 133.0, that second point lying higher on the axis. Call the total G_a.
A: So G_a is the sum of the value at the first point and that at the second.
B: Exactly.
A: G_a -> 7.4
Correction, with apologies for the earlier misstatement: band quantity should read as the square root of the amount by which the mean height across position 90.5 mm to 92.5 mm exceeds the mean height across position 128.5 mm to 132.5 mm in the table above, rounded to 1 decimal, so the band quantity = 0.3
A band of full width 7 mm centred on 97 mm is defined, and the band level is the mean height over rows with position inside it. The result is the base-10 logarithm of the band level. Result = 0.56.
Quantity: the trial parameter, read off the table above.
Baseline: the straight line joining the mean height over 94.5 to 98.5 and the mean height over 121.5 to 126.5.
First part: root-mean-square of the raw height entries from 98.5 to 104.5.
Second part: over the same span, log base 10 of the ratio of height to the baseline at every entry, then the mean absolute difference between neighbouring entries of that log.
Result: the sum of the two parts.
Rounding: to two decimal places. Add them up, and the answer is 3.51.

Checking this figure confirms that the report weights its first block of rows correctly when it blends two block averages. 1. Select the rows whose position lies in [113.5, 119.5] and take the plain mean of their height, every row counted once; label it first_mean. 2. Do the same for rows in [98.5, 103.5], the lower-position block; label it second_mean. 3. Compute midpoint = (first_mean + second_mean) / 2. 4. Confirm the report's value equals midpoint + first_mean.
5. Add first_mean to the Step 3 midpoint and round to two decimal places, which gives 6.70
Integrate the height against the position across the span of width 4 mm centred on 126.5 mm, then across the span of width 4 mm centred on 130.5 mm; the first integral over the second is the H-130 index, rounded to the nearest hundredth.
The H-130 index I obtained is 0.93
